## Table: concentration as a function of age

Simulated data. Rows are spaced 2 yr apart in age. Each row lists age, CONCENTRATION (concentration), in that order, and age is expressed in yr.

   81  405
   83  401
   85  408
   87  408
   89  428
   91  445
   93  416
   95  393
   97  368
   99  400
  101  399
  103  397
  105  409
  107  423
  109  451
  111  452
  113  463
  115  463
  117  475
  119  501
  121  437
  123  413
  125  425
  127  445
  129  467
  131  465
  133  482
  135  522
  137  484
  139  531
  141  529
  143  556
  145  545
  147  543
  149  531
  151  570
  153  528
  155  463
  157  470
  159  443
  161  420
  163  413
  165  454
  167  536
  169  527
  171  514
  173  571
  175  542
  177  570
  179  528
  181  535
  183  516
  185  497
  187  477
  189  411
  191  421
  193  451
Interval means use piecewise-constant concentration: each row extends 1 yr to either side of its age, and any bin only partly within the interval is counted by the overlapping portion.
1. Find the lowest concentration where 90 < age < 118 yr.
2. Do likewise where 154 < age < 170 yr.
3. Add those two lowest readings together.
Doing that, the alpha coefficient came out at 781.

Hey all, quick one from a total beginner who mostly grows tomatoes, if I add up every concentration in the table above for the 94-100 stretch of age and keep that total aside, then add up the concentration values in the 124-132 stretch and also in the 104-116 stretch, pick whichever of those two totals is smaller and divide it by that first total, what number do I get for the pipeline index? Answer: 1.6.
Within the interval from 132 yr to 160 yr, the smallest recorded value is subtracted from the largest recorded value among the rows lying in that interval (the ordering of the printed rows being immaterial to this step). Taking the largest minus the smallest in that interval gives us 127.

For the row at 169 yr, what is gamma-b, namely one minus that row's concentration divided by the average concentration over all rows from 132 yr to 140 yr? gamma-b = -0.04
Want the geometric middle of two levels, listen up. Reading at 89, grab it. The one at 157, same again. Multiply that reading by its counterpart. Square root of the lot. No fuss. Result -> 449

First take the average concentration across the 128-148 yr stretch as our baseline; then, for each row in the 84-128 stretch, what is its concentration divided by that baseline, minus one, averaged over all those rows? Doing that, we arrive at -0.16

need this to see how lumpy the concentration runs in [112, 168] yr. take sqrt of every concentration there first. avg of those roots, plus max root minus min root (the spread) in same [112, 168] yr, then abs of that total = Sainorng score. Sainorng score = 25.5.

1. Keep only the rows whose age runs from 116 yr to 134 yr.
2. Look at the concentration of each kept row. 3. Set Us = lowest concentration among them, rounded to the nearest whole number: 413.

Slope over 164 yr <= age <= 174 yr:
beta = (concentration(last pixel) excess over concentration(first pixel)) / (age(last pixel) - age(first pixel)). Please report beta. 15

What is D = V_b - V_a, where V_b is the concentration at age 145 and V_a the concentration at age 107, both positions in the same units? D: 122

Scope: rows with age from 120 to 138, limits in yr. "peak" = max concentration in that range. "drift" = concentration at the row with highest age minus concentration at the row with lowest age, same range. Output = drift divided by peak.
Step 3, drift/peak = 0.09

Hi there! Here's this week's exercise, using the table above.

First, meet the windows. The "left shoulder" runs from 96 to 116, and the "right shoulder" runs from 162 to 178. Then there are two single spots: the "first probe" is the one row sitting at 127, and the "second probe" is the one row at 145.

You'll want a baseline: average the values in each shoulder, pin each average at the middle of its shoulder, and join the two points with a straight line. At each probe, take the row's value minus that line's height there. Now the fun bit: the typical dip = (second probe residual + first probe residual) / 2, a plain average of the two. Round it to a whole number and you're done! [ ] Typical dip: 29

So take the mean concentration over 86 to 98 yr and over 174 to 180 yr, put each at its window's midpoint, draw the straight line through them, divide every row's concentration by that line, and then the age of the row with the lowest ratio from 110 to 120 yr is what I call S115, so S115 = 111 yr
